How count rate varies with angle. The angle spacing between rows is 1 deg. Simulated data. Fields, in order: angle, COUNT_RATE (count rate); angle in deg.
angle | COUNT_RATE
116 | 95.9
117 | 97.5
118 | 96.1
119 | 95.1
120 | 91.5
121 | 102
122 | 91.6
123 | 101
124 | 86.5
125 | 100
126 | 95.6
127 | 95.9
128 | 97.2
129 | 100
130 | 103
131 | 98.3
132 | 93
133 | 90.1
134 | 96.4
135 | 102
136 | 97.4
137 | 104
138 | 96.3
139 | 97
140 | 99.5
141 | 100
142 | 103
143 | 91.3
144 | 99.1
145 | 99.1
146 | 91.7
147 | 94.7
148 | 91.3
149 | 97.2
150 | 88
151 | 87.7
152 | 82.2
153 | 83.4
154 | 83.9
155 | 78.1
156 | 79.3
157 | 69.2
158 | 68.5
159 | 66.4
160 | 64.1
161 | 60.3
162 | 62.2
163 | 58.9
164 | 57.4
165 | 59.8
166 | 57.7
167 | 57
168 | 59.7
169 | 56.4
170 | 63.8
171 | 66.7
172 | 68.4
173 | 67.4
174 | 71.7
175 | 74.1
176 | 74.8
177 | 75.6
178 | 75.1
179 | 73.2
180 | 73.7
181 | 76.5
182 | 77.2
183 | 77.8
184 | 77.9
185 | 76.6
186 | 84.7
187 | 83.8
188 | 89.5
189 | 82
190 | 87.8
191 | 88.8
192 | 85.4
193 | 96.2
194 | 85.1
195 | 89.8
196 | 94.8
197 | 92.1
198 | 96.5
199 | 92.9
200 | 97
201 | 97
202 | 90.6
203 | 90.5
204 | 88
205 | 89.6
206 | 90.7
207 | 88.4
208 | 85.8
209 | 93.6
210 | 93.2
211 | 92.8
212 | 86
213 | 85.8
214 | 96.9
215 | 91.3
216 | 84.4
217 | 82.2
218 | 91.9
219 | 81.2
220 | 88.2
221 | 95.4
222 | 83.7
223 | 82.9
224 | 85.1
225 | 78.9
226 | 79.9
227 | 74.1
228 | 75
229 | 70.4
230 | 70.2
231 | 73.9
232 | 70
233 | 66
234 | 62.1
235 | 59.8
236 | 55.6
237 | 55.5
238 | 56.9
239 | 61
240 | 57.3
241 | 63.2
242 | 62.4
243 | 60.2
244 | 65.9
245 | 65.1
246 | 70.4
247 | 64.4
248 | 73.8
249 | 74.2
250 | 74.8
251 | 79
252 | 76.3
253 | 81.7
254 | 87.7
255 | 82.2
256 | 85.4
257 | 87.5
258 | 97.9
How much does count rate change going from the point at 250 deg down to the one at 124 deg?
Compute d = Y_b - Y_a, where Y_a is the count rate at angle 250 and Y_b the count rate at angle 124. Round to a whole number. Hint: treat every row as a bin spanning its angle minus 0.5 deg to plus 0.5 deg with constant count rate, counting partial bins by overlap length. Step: 12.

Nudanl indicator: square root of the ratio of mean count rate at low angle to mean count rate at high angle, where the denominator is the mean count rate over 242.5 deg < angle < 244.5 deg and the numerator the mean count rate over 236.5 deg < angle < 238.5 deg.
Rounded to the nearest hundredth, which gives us 0.94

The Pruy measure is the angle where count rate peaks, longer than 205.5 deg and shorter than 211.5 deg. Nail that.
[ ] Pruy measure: 209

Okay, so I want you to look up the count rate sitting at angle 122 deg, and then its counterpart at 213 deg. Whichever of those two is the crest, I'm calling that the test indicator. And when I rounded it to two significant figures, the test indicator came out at 92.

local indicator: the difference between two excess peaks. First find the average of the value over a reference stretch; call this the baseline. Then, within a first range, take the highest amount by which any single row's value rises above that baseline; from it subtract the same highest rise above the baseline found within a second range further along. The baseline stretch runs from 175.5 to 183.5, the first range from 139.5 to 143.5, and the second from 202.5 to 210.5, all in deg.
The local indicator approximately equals 9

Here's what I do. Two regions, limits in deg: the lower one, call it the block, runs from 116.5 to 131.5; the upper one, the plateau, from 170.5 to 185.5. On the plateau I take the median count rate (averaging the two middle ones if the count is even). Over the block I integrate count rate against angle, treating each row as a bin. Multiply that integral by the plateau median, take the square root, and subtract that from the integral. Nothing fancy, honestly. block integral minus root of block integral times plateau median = 1122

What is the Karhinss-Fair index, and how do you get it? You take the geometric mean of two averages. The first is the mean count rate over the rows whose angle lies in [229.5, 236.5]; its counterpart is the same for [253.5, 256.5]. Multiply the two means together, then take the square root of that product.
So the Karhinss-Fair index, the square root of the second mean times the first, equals 75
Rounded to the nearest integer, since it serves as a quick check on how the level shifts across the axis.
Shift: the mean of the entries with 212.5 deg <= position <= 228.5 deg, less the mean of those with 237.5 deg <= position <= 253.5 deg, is 17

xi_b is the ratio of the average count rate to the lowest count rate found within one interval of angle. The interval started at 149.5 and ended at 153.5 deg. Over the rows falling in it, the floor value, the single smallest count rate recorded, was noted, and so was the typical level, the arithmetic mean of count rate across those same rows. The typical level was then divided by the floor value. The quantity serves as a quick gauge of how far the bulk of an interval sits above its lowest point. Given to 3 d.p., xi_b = 1.038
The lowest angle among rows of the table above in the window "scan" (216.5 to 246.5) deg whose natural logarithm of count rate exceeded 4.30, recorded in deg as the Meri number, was 217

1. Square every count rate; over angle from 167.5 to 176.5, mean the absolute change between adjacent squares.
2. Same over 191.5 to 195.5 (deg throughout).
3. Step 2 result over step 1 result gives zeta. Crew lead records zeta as 4.2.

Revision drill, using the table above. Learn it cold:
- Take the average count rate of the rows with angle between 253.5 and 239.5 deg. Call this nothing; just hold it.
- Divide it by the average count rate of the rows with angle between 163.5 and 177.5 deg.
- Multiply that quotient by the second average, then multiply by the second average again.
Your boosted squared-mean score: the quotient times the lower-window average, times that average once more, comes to 4500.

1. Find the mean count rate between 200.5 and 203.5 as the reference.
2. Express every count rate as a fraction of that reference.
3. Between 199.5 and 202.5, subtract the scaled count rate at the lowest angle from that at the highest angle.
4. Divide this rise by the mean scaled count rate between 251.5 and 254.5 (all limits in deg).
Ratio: -0.08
